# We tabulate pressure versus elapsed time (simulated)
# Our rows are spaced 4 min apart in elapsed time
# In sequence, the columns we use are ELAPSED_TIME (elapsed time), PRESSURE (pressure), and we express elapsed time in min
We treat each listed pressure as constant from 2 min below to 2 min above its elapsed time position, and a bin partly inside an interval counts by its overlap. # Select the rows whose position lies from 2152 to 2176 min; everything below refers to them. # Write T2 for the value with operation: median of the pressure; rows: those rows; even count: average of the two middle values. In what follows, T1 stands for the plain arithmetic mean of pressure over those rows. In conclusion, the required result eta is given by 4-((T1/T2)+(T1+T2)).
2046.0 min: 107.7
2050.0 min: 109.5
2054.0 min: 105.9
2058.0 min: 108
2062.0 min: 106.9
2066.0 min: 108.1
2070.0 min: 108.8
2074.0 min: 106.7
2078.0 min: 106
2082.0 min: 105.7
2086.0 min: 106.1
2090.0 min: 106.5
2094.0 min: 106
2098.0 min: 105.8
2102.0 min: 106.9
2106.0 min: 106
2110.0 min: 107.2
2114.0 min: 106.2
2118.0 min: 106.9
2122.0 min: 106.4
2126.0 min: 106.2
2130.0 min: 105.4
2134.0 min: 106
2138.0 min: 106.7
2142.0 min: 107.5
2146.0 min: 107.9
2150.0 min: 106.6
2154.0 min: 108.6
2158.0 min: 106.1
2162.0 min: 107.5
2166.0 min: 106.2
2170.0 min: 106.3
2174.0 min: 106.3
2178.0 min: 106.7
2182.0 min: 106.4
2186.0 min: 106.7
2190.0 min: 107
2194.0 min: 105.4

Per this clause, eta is -210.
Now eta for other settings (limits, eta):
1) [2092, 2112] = -209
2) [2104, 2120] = -210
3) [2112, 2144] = -210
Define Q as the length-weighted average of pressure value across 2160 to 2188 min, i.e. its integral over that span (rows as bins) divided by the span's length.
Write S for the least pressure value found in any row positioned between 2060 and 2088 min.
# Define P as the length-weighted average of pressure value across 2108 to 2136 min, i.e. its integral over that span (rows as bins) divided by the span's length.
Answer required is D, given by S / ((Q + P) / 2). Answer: 0.993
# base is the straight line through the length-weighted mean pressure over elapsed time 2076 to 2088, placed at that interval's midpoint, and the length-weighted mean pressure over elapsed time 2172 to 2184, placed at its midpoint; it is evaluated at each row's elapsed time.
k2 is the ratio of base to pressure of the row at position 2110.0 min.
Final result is 0.990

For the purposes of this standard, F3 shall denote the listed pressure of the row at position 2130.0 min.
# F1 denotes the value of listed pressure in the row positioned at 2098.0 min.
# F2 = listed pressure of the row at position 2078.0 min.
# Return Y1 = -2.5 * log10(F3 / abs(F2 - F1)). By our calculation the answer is -6.8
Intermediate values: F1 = 105.8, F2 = 106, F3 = 105.4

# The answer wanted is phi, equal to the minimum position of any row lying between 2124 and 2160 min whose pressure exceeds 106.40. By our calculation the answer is 2138.0 min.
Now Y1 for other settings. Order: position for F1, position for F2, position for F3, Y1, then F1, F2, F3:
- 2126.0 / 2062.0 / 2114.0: -5.5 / 106.2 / 106.9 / 106.2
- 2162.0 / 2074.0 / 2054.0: -5.3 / 107.5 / 106.7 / 105.9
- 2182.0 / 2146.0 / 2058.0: -4.6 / 106.4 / 107.9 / 108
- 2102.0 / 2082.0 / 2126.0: -4.9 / 106.9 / 105.7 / 106.2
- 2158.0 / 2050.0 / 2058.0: -3.8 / 106.1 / 109.5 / 108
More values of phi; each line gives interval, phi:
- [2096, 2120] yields 2102.0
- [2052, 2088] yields 2058.0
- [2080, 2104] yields 2090.0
